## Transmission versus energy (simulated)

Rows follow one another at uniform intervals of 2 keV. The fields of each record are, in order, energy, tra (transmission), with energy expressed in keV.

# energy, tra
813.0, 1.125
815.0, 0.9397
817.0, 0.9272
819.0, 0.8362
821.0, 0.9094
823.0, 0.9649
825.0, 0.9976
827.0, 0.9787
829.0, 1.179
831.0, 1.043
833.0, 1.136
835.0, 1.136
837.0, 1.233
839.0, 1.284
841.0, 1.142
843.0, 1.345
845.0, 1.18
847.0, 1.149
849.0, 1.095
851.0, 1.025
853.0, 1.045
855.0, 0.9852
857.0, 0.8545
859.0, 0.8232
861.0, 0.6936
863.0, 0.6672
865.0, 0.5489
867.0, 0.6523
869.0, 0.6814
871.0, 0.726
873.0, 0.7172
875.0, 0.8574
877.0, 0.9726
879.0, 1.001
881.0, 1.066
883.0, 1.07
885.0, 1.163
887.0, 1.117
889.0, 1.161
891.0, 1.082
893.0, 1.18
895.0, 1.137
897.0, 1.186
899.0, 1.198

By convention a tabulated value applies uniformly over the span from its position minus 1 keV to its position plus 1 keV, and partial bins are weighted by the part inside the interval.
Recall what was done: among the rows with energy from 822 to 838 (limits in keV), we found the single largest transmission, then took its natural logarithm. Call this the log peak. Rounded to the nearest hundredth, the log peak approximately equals 0.21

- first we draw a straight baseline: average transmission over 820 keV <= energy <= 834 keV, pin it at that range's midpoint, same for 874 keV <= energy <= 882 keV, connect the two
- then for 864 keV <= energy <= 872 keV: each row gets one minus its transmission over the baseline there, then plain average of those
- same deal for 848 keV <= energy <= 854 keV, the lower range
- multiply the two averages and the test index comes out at -0.02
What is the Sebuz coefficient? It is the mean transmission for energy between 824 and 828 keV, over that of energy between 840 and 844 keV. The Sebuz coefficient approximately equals 0.79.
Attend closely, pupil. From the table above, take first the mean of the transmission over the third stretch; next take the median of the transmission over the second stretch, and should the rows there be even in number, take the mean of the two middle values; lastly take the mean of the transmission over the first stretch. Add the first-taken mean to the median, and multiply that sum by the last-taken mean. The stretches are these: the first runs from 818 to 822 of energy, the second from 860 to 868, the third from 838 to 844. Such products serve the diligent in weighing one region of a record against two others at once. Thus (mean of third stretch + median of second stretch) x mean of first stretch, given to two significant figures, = 1.7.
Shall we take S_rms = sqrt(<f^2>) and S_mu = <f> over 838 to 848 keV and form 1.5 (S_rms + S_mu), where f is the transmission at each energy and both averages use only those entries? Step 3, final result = 3.7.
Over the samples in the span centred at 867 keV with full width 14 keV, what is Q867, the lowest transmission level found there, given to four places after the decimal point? 0.5489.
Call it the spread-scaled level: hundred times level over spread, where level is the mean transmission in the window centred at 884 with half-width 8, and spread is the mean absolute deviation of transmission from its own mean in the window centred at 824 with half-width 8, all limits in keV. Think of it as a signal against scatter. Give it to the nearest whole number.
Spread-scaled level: 1536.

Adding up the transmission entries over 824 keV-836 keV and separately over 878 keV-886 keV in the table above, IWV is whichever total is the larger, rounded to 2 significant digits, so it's 6.5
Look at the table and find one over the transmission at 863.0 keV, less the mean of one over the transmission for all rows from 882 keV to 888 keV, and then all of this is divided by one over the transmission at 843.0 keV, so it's 0.81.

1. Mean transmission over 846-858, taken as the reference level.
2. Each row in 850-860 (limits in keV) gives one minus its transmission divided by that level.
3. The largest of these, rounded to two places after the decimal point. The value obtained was 0.20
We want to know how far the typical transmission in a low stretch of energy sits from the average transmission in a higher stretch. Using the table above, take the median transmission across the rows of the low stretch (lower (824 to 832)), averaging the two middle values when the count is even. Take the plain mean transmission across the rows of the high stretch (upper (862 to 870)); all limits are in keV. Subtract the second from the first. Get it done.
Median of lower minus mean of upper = 0.4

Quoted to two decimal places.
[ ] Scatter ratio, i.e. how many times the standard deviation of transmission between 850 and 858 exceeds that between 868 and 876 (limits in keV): 1.11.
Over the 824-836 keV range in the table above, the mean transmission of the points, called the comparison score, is 1.08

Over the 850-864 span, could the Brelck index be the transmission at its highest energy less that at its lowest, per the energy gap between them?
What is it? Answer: -0.030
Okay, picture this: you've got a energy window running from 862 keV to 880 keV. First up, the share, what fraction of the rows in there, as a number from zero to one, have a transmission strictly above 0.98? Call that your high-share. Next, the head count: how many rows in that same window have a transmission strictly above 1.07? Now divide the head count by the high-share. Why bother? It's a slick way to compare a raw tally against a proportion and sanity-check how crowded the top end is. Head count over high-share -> 0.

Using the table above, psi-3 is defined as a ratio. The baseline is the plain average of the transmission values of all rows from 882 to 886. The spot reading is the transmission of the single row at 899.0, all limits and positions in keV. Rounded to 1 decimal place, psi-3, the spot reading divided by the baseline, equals 1.1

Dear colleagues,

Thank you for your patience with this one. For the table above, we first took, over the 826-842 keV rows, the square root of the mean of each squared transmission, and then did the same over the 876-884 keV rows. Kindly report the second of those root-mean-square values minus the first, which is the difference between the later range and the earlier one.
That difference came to -0.1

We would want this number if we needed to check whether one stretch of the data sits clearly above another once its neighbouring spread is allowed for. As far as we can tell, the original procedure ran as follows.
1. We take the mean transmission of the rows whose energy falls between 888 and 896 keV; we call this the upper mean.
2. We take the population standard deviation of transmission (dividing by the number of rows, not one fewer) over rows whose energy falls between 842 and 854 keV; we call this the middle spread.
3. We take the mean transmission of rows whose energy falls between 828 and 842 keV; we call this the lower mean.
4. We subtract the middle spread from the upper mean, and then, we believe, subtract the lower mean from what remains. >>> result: -0.13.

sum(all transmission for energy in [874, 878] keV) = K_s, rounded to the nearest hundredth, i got 1.83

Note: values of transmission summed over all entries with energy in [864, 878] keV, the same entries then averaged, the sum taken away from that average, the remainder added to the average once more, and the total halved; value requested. -1.8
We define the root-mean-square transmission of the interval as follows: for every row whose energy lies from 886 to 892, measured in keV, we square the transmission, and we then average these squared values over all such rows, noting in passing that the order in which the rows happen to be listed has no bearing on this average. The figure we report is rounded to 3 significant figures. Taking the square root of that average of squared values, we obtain 1.12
